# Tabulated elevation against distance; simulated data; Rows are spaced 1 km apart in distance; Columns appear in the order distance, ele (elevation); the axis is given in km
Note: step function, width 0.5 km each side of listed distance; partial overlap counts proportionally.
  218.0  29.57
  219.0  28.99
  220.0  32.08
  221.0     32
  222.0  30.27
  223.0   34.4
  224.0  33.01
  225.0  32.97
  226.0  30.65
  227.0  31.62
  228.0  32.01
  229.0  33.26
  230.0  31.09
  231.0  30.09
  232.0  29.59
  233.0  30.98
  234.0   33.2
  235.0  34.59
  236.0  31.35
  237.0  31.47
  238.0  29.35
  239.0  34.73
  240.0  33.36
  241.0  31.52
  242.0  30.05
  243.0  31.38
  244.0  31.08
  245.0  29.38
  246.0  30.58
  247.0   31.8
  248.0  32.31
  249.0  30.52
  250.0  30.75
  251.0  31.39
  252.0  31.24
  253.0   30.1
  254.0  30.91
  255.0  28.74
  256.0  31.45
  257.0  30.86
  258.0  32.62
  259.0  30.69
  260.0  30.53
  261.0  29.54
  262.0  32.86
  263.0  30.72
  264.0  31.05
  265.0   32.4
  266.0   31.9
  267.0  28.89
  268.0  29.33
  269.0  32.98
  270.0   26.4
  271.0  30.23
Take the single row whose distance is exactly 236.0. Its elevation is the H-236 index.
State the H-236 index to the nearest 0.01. 31.35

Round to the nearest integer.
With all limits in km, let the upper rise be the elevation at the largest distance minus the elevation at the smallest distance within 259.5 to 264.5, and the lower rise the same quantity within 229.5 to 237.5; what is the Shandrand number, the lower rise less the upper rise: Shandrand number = 0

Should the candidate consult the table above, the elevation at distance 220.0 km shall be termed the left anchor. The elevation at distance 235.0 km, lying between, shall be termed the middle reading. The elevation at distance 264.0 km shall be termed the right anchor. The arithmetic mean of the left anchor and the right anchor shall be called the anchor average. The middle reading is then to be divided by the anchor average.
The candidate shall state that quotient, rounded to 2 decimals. 1.10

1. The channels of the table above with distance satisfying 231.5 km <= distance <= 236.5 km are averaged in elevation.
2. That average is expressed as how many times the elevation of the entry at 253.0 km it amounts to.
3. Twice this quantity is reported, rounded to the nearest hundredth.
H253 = 2.12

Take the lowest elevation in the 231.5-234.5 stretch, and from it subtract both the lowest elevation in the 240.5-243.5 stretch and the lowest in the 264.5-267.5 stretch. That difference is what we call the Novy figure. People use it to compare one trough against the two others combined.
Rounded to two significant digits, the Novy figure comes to -29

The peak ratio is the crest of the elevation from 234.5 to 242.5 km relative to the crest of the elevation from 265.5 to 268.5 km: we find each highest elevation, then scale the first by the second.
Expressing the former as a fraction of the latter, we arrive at 1.09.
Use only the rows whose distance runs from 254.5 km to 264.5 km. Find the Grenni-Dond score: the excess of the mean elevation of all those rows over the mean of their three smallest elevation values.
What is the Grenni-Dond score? 1.3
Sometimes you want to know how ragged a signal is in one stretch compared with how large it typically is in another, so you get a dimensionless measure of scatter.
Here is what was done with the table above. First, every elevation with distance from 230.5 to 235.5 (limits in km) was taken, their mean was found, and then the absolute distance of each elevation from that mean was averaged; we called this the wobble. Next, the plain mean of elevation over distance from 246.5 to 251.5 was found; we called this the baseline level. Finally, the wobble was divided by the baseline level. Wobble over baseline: 0.056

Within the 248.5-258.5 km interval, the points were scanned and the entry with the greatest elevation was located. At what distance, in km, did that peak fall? 258.0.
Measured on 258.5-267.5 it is 262.0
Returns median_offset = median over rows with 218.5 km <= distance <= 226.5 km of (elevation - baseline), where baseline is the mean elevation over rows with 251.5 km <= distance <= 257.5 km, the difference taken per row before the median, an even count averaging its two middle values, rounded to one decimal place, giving 1.5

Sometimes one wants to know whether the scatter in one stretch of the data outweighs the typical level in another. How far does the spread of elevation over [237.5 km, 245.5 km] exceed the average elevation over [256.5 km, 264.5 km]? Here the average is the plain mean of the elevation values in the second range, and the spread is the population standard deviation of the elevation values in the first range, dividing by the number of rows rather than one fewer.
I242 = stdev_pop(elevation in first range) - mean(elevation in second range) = -29.3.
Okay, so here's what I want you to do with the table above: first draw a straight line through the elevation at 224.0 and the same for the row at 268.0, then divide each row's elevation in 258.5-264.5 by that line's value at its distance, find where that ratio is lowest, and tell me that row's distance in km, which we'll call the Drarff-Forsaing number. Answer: 261.0 km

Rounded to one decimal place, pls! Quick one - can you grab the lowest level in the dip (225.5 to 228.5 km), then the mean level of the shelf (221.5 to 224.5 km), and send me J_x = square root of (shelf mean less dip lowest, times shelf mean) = 7.9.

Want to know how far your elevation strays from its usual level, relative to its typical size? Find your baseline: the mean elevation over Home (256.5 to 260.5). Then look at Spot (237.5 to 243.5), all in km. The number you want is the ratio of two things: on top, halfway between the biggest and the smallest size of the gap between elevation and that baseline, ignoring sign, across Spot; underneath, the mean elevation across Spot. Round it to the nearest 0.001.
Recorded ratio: 0.059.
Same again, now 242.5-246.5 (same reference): 0.031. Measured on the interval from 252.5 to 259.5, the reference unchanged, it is 0.044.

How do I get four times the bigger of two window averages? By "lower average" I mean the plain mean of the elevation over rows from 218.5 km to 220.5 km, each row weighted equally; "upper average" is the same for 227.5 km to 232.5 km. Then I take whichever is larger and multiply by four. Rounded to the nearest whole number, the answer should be 125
